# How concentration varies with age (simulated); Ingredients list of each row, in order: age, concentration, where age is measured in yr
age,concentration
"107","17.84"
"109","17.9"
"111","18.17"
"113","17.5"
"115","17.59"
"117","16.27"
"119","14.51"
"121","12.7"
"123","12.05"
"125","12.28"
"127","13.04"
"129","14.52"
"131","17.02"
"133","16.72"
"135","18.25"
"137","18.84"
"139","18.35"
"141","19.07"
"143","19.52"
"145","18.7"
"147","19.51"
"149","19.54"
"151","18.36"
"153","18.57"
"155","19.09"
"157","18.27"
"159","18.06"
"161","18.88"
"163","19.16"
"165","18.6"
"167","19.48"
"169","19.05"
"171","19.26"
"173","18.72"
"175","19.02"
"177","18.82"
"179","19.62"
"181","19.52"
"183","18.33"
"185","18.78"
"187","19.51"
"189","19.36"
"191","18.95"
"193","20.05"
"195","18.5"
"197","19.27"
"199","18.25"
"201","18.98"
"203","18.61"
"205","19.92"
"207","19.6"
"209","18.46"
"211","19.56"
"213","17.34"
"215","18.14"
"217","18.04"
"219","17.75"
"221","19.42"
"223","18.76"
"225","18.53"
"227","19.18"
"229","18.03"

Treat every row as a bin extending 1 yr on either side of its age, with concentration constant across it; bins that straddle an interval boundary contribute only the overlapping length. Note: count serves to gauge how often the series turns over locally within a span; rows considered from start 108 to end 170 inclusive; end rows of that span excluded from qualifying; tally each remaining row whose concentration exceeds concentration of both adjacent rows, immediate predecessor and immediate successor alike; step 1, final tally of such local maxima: 9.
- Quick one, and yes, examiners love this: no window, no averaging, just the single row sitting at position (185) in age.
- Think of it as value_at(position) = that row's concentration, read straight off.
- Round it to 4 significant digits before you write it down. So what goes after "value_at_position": 18.78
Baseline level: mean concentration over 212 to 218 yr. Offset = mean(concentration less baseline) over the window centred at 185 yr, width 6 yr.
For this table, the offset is 1.0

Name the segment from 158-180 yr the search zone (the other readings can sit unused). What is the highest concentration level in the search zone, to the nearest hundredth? 19.62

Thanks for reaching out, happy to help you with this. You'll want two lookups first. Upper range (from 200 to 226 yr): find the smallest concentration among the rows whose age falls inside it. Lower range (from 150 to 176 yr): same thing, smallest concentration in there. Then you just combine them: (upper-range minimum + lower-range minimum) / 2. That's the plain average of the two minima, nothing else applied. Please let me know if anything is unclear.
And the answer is 17.7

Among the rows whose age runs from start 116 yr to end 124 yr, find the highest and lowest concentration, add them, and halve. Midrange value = 14.2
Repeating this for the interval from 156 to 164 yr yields 18.6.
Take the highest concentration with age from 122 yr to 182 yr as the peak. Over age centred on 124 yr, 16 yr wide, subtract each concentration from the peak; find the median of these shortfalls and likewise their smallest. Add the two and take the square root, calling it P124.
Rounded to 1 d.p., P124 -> 2.9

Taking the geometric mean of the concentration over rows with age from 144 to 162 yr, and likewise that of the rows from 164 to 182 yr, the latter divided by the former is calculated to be 1.02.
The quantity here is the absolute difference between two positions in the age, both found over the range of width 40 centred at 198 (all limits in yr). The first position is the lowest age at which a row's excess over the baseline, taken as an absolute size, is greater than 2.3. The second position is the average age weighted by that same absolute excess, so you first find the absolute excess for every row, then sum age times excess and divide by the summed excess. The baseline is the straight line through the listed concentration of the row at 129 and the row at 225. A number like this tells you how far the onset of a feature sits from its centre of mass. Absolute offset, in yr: 14.3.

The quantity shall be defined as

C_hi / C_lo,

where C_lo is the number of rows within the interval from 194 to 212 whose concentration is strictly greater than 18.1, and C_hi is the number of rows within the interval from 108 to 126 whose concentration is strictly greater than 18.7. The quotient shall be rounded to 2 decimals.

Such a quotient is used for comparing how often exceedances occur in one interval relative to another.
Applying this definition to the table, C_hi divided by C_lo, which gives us 0.00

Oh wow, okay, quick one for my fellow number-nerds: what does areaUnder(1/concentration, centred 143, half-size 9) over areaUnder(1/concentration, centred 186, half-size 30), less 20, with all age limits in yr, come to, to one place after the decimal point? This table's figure -19.7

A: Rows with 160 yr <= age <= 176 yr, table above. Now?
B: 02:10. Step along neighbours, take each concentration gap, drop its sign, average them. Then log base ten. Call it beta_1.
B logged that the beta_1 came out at -0.34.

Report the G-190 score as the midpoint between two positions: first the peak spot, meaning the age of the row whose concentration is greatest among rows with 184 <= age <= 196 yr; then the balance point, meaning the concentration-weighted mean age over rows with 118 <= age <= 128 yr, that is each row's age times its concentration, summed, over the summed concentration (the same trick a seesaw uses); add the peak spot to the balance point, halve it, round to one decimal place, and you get 157.9 yr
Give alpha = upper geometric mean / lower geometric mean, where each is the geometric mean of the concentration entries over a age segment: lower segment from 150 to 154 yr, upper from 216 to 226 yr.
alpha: 1.00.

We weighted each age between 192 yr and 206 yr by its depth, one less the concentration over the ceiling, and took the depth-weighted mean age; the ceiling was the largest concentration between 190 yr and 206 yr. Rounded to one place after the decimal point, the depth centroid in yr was 199.1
